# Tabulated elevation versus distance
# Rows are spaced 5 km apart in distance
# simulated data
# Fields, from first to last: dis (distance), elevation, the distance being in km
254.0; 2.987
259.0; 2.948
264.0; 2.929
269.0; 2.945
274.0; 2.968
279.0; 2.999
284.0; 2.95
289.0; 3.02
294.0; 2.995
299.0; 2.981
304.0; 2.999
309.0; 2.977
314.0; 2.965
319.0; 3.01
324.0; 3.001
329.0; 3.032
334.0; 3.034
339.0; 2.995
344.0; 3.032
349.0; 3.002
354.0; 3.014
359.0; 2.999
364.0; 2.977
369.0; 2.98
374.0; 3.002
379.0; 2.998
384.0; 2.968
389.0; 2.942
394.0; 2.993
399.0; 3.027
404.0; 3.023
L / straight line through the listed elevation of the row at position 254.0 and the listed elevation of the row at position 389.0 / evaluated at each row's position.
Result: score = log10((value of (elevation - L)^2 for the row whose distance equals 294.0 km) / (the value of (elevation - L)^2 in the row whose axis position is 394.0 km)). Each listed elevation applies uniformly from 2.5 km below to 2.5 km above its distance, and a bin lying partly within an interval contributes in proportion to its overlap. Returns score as -0.78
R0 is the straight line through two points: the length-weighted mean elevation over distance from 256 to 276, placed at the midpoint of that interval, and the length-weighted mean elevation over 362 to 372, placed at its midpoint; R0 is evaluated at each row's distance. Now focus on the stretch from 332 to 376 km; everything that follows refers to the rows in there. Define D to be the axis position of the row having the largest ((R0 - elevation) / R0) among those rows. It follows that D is 364.0 km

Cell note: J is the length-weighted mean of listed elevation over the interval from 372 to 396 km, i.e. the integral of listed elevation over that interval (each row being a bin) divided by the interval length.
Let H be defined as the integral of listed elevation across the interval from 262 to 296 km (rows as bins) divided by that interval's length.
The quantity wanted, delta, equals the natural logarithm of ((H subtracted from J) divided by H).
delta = -6.0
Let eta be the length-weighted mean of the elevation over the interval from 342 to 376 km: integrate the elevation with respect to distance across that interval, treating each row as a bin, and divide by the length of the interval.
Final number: 3.00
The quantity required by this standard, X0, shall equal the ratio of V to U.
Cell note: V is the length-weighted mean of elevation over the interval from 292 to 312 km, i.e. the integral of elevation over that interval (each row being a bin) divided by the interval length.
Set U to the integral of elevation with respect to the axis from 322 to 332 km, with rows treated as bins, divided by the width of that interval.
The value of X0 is 0.99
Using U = 3.018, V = 2.99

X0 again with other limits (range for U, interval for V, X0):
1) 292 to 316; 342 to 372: 1.01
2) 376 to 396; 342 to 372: 1.01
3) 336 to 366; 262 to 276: 0.98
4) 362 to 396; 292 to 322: 1.00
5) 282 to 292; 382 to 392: 0.99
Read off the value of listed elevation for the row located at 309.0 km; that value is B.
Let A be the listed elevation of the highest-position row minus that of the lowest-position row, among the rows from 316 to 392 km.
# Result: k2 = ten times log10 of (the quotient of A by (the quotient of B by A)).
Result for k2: -28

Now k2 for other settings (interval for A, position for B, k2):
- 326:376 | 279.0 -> -35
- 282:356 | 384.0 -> -29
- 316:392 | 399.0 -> -28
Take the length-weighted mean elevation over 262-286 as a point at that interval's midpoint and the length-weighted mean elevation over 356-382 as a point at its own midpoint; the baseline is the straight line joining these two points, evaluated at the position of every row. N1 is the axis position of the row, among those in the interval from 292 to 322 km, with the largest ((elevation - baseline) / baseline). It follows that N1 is 319.0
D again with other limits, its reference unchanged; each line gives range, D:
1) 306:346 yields 314.0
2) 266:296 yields 269.0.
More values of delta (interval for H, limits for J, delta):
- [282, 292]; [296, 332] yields -5.9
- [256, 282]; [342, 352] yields -3.9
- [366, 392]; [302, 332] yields -5.0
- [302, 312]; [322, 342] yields -4.6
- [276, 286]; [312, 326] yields -5.2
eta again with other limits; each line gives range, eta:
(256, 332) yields 2.98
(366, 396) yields 2.98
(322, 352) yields 3.02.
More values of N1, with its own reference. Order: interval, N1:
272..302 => 289.0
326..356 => 334.0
